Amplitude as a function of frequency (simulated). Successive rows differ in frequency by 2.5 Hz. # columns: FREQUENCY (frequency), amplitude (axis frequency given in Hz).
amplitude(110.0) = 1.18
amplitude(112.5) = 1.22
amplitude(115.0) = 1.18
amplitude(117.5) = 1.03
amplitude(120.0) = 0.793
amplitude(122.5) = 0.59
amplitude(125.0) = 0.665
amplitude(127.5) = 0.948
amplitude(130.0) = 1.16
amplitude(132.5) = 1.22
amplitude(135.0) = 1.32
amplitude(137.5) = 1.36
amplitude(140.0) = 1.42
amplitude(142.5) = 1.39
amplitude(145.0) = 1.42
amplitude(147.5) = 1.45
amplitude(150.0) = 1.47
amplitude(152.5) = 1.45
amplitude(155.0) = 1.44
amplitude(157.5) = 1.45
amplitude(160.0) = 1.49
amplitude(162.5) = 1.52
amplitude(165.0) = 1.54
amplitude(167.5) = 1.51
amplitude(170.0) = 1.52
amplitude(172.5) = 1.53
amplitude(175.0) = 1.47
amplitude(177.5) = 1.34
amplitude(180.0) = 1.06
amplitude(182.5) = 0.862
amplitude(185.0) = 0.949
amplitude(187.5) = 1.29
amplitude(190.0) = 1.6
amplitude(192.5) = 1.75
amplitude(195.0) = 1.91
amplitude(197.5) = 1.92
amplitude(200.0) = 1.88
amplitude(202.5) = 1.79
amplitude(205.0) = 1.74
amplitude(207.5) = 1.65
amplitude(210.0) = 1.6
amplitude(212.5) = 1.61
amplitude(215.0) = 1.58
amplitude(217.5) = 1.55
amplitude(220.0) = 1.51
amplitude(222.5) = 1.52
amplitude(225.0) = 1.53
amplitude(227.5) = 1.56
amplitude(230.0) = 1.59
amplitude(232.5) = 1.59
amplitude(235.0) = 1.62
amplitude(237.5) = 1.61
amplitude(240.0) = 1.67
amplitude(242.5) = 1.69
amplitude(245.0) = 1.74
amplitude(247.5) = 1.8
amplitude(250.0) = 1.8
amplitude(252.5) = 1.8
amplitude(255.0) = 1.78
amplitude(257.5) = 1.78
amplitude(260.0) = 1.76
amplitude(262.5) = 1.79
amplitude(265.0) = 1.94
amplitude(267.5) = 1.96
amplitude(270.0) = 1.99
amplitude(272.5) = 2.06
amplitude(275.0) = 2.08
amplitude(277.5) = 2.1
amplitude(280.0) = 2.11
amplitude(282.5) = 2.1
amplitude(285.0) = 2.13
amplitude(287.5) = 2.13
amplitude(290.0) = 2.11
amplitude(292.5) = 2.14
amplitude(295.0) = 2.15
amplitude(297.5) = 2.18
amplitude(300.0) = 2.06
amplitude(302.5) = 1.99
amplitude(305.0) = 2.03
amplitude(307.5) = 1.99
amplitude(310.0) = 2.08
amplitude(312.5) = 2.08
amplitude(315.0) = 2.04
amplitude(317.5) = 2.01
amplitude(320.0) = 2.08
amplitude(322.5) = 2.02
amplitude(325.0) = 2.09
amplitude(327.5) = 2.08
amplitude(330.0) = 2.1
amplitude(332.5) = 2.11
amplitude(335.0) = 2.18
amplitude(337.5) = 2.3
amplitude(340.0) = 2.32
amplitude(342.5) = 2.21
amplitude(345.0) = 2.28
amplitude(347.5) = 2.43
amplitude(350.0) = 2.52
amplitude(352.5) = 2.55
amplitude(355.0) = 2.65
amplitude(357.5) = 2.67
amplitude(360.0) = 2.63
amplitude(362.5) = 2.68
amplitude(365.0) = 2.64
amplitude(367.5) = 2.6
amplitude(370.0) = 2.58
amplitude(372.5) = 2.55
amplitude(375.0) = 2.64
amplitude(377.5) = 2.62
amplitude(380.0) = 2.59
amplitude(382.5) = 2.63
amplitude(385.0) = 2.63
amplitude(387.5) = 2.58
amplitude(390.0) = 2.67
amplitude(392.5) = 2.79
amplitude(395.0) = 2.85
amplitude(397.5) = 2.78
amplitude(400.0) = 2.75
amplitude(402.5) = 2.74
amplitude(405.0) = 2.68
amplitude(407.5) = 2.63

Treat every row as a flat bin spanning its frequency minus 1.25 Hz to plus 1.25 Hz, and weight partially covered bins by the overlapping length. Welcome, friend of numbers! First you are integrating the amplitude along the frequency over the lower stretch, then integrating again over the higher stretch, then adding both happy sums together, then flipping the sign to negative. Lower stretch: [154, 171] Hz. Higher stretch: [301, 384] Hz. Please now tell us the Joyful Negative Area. -219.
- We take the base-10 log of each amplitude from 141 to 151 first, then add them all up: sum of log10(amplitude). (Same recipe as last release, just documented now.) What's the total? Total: 0.62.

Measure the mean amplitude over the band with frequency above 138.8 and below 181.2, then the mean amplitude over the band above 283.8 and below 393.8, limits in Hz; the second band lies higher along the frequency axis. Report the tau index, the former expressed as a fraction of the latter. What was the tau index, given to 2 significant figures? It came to 0.62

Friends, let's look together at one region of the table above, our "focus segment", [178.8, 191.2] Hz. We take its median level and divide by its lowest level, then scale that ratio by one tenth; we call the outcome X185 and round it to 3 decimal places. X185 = 0.123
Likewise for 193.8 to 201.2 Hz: 0.102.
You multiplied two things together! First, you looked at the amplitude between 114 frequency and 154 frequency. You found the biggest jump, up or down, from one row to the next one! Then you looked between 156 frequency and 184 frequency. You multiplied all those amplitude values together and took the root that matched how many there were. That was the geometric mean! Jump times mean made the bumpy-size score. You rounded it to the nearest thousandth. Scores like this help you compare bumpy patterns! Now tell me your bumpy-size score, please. 0.388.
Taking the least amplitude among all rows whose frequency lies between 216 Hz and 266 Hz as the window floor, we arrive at 1.51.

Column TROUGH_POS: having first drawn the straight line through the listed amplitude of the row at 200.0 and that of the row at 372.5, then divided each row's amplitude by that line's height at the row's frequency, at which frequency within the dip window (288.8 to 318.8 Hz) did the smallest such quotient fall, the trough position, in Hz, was 317.5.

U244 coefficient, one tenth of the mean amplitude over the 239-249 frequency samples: 0.17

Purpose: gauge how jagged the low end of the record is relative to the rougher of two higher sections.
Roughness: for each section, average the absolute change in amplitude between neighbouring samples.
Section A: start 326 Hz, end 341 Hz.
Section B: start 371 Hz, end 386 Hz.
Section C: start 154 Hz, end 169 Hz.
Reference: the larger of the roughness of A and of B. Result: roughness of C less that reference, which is -0.02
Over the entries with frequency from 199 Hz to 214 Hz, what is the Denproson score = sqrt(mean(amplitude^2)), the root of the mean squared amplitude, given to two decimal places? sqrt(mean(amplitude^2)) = 1.71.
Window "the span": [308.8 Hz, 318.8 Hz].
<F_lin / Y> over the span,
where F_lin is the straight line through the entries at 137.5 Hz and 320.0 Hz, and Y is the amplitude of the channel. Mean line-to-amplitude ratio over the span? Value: 1.00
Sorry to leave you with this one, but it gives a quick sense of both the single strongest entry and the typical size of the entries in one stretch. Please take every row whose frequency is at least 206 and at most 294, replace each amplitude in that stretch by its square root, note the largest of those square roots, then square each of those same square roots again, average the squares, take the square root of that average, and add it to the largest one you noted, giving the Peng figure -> 2.80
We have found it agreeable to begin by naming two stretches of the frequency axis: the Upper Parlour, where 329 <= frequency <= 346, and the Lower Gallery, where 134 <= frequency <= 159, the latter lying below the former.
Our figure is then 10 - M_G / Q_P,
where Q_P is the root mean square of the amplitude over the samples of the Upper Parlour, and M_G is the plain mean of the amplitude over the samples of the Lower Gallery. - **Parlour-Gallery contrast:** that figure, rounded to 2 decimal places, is 9.36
